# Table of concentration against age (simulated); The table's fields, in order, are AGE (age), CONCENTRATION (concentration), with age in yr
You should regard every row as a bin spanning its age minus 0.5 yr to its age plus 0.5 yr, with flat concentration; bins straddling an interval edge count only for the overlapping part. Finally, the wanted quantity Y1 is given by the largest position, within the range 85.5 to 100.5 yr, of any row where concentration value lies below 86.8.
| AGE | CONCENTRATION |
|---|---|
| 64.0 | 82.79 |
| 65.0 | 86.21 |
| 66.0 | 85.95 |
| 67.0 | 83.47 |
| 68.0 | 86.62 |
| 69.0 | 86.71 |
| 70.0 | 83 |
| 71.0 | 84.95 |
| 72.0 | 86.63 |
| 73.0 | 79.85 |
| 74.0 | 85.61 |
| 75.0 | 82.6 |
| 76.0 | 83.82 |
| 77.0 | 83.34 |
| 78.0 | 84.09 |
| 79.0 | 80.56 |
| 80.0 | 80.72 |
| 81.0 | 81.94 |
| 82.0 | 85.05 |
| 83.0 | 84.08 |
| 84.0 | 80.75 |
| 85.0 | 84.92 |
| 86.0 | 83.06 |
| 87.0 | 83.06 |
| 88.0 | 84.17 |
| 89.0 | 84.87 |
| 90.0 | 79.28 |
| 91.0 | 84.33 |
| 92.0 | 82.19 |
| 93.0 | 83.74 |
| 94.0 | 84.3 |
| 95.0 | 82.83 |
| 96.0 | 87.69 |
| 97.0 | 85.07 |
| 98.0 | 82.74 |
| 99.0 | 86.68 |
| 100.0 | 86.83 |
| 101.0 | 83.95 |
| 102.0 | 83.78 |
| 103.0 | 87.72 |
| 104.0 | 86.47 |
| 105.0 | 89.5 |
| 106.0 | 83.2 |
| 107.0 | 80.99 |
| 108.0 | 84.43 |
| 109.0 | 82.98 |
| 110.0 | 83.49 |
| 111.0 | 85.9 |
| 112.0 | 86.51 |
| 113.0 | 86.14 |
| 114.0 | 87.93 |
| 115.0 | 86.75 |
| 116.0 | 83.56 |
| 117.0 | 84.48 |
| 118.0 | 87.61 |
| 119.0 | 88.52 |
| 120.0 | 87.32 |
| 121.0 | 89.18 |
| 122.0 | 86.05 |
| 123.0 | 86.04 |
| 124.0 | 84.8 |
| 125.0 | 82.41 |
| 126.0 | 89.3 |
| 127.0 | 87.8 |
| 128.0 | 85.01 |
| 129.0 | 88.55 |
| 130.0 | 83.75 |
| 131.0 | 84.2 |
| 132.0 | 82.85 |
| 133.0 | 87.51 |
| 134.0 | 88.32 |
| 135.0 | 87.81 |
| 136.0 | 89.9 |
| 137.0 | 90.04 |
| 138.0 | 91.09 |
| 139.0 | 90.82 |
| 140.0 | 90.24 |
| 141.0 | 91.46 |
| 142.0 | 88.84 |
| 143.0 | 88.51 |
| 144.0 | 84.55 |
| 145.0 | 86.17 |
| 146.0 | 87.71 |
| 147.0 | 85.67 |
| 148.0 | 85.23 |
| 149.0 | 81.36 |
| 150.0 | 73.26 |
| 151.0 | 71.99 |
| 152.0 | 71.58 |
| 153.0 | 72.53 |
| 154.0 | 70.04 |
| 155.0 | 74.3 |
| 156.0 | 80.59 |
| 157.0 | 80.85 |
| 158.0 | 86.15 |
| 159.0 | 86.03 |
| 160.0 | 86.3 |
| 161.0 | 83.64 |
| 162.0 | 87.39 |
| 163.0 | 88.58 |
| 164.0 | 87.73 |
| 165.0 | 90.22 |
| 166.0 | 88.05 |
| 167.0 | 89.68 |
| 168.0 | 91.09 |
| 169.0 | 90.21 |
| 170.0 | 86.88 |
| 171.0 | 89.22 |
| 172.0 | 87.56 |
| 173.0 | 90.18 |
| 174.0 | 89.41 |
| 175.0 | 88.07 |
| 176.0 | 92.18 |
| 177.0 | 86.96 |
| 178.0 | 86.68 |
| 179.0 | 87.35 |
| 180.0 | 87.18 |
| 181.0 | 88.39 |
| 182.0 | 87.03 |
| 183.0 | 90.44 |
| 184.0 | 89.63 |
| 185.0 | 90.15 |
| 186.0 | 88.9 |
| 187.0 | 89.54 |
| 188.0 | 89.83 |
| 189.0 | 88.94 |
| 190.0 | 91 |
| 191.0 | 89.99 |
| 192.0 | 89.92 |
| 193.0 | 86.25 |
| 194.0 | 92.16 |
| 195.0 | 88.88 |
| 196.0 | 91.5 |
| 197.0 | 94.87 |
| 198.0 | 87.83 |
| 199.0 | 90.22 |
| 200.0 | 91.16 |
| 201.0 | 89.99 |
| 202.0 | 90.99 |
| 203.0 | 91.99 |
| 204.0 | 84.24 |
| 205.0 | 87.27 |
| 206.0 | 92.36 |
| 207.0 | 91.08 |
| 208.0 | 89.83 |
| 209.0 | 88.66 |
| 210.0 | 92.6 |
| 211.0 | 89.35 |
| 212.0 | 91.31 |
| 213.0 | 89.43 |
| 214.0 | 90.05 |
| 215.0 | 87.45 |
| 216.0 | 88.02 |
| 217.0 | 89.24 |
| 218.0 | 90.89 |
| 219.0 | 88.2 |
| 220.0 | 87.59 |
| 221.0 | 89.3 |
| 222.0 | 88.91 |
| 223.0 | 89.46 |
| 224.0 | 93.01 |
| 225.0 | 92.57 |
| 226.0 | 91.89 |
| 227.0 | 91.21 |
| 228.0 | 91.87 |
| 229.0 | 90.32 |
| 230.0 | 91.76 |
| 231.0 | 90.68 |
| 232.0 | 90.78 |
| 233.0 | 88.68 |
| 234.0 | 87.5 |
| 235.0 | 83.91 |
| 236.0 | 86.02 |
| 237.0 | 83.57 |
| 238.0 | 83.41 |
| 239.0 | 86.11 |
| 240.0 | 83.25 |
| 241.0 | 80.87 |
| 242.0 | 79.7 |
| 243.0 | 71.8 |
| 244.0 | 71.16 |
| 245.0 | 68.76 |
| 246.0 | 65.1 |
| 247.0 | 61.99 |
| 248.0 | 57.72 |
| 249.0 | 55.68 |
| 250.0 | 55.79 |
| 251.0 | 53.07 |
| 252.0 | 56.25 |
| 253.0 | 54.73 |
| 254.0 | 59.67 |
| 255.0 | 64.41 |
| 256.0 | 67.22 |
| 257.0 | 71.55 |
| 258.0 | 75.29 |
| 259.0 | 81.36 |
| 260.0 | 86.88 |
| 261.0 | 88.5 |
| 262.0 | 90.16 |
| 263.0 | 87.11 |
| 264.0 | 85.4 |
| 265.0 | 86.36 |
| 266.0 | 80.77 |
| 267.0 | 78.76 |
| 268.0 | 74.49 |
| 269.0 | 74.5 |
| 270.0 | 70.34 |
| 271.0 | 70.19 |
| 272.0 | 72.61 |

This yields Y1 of 99.0 yr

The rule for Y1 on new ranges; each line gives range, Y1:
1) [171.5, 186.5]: 178.0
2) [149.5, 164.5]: 161.0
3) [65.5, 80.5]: 80.0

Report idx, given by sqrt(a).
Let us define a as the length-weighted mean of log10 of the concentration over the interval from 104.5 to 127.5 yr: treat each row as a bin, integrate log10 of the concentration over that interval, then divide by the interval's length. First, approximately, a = 1.93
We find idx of 1.39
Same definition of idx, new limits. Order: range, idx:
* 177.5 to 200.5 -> 1.40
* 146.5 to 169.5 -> 1.38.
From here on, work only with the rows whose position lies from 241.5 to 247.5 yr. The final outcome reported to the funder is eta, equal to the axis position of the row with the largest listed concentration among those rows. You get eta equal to 242.0 yr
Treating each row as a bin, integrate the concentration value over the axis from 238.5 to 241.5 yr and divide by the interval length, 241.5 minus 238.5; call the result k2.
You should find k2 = 83.4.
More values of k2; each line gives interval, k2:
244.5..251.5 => 59.7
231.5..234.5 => 89.0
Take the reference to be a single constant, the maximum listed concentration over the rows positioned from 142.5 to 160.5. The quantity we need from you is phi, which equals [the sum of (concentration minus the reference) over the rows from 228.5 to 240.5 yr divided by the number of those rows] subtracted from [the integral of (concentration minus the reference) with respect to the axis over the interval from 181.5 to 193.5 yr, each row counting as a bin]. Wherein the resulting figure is 11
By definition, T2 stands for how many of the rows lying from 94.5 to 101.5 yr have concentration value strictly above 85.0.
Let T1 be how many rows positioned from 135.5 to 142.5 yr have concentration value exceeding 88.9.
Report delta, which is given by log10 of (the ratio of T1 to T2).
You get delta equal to 0.18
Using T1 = 6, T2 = 4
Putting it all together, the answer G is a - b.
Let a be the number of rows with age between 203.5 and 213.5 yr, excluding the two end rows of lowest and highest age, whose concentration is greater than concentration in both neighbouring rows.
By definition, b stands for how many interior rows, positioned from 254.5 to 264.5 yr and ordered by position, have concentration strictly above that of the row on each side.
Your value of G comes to 2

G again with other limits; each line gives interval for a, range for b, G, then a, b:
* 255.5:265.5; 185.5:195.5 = -2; 1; 3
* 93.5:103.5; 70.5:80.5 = -2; 2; 4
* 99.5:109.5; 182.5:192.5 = 0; 3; 3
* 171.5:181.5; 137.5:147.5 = 1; 3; 2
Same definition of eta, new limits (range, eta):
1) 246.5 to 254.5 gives 247.0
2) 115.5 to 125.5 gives 121.0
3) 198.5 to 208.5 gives 206.0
